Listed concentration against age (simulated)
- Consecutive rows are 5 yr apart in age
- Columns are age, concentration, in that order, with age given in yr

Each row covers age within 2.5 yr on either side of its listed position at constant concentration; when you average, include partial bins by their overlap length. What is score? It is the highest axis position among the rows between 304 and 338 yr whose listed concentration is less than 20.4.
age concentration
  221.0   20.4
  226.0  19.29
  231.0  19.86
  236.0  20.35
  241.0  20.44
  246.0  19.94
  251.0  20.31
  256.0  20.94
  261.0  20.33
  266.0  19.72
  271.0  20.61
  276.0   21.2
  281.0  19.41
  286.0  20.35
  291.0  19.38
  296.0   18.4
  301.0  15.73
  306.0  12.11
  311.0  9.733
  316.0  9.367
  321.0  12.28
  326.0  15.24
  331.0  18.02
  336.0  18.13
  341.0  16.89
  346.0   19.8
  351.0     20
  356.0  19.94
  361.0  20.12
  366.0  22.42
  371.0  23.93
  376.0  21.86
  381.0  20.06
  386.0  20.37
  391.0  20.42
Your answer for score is 336.0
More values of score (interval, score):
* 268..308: 306.0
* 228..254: 251.0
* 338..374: 361.0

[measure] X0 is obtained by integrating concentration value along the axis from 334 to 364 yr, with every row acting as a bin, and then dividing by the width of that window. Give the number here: 19.2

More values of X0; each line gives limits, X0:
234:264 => 20.4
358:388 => 21.5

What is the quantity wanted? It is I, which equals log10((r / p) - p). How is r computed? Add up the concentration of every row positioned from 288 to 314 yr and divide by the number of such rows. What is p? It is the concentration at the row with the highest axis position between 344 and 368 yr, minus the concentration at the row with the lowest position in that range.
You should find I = 0.5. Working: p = 2.6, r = 15.1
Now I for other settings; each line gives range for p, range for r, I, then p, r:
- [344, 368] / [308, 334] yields 0.4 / 2.6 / 12.9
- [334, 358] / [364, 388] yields 1.0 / 1.8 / 21.7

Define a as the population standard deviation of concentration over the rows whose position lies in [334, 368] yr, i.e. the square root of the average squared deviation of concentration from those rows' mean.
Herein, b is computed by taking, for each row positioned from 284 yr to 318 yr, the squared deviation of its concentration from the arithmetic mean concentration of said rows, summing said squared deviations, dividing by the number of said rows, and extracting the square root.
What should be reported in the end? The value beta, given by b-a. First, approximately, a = 1.6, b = 4.3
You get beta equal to 2.7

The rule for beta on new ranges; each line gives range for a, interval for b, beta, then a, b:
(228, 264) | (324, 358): 1.3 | 0.3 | 1.7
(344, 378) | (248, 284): -0.9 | 1.5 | 0.6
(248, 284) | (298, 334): 2.4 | 0.6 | 3.0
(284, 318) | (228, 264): -3.9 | 4.3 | 0.3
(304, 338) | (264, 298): -2.5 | 3.4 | 0.9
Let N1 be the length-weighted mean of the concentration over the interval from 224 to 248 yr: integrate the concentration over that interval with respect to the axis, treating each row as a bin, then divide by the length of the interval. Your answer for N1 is 20.0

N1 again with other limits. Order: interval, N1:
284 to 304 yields 18.3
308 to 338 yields 13.7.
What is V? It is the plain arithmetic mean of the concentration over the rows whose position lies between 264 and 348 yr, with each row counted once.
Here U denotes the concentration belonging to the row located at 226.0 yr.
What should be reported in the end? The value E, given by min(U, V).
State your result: 16.8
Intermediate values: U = 19.29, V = 16.8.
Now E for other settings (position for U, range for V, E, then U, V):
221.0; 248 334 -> 17.2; 20.4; 17.2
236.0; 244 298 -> 20.1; 20.35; 20.1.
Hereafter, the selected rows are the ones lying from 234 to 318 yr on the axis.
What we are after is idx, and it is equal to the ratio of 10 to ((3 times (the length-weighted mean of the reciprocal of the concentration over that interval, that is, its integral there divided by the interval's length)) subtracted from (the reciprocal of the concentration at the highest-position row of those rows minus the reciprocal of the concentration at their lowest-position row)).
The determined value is -84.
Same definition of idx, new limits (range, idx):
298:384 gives -50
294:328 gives -44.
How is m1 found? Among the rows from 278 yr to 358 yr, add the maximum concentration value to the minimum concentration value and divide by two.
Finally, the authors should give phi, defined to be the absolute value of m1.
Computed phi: 14.9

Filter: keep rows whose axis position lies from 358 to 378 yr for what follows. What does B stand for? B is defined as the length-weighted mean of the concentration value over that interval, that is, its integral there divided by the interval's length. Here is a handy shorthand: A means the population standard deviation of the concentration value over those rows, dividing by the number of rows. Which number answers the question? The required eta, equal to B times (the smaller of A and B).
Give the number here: 30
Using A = 1.4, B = 22.0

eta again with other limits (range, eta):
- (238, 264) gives 7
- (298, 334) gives 40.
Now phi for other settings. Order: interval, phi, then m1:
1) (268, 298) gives 19.8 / 19.8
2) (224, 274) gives 20.1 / 20.1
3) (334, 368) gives 19.7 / 19.7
